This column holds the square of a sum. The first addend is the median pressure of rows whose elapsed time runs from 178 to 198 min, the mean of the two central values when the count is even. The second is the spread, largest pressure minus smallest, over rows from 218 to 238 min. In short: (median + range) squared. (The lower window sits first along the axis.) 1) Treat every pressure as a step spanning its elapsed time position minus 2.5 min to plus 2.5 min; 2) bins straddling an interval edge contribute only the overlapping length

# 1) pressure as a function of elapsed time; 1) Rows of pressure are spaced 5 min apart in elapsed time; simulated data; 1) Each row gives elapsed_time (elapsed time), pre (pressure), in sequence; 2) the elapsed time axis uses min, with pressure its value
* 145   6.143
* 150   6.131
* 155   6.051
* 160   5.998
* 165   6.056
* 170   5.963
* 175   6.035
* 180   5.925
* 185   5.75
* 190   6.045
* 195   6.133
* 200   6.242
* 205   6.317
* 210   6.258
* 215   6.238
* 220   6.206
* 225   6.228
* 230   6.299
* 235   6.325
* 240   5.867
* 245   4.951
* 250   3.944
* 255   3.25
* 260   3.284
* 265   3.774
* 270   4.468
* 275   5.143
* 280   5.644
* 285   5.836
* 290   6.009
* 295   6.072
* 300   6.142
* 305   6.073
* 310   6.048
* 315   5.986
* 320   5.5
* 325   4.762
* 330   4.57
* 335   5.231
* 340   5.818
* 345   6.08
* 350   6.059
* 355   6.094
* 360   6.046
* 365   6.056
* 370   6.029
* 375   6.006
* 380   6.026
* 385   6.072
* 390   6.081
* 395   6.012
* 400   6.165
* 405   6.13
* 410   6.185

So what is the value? 37.3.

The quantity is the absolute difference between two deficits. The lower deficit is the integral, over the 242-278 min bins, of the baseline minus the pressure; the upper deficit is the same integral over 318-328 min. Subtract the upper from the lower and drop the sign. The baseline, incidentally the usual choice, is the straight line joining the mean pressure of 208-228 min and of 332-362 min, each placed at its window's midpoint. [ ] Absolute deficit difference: 62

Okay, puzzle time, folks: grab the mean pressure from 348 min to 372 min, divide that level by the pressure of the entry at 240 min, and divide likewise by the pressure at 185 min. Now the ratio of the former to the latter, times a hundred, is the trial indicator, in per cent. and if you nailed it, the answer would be 98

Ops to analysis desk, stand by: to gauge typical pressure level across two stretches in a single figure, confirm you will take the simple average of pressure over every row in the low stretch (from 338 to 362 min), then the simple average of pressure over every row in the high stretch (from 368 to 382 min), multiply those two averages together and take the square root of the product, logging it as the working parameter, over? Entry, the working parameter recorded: 6.02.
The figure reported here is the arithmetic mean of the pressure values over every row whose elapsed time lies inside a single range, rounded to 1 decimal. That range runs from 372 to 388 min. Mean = 6.0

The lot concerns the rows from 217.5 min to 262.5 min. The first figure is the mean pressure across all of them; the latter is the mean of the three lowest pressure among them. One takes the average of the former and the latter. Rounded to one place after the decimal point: 4.3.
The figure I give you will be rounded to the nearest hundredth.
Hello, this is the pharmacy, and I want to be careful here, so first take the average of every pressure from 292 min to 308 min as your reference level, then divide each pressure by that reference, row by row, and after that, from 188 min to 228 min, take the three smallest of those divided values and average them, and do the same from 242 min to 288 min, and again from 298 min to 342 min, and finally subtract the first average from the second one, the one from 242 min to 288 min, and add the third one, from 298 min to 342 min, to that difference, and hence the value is 0.35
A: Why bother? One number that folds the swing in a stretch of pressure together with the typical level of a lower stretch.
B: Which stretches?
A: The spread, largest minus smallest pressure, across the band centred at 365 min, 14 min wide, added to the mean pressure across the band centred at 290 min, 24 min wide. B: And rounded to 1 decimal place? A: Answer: 6.0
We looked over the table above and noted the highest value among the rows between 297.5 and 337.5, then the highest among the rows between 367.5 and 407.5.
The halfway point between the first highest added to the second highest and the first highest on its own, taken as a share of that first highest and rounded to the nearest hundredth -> 1.50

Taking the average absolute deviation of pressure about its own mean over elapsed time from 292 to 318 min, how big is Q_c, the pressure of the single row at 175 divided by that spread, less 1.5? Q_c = 158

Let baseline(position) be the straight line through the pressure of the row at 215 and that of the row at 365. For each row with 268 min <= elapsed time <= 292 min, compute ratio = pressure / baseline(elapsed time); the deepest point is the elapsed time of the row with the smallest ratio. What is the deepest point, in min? 270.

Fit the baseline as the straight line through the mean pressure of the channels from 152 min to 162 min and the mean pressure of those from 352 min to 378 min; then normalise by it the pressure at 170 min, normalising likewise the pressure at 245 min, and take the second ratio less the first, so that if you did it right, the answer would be -0.17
